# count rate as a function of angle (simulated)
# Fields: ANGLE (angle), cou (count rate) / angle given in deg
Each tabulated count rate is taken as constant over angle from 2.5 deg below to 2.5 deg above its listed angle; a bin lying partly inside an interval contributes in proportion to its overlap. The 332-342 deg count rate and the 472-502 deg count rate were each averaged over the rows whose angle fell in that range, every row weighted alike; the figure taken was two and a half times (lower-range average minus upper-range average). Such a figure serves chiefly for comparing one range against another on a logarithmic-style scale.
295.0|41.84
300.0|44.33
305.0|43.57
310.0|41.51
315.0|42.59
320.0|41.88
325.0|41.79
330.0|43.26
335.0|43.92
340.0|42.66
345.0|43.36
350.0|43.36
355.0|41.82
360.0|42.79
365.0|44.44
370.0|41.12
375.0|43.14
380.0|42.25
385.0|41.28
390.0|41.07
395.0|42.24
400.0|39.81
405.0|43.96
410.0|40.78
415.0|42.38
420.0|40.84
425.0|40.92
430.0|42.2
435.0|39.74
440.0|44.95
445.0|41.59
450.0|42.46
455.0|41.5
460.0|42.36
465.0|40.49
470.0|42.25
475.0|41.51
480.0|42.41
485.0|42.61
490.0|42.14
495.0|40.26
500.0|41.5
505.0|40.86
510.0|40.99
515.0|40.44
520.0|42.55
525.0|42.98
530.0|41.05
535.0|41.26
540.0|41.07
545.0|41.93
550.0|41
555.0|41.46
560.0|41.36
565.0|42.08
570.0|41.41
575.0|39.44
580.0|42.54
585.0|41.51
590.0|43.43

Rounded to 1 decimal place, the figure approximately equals 3.9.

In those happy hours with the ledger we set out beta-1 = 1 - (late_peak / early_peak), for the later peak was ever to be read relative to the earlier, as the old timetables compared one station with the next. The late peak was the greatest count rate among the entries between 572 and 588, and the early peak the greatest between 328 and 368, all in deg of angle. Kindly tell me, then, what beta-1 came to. 0.04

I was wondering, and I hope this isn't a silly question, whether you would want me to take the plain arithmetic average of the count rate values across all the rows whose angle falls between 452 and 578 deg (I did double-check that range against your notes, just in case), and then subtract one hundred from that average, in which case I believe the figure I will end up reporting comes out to -58.52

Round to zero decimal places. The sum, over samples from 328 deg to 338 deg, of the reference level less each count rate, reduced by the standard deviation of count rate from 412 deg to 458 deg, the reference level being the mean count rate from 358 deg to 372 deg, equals -3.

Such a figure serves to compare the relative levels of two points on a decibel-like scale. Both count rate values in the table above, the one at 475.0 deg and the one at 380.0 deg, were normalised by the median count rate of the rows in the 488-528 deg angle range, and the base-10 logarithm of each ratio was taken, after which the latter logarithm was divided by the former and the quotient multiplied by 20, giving 75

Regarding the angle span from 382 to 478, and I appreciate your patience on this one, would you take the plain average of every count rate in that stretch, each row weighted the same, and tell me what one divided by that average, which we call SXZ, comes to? 0.0240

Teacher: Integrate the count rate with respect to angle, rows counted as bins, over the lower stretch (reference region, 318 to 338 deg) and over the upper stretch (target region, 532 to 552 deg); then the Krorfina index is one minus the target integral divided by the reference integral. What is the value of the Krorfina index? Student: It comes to 0.033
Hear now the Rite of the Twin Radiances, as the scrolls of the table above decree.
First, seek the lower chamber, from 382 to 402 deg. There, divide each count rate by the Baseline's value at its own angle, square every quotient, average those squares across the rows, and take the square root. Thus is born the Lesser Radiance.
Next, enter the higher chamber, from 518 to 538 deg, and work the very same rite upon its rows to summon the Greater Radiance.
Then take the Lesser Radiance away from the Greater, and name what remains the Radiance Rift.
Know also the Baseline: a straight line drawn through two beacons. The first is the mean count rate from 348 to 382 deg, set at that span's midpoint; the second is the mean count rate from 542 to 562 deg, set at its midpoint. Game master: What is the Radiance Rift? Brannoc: 0.042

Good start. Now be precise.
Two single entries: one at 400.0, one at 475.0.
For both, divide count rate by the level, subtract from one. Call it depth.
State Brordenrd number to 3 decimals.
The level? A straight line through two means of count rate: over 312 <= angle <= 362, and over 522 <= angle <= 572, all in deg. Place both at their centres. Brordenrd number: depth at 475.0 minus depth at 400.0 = -0.050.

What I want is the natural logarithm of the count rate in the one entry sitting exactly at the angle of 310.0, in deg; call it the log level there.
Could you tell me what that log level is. 3.73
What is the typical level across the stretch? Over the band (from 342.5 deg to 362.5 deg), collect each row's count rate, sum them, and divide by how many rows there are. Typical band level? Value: 42.8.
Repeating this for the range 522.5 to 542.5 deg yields 41.6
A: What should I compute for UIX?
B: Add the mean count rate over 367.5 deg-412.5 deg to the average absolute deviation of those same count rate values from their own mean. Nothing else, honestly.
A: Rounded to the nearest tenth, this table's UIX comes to 42.8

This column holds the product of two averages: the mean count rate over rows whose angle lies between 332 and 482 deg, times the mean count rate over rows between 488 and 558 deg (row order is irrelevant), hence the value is 1743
